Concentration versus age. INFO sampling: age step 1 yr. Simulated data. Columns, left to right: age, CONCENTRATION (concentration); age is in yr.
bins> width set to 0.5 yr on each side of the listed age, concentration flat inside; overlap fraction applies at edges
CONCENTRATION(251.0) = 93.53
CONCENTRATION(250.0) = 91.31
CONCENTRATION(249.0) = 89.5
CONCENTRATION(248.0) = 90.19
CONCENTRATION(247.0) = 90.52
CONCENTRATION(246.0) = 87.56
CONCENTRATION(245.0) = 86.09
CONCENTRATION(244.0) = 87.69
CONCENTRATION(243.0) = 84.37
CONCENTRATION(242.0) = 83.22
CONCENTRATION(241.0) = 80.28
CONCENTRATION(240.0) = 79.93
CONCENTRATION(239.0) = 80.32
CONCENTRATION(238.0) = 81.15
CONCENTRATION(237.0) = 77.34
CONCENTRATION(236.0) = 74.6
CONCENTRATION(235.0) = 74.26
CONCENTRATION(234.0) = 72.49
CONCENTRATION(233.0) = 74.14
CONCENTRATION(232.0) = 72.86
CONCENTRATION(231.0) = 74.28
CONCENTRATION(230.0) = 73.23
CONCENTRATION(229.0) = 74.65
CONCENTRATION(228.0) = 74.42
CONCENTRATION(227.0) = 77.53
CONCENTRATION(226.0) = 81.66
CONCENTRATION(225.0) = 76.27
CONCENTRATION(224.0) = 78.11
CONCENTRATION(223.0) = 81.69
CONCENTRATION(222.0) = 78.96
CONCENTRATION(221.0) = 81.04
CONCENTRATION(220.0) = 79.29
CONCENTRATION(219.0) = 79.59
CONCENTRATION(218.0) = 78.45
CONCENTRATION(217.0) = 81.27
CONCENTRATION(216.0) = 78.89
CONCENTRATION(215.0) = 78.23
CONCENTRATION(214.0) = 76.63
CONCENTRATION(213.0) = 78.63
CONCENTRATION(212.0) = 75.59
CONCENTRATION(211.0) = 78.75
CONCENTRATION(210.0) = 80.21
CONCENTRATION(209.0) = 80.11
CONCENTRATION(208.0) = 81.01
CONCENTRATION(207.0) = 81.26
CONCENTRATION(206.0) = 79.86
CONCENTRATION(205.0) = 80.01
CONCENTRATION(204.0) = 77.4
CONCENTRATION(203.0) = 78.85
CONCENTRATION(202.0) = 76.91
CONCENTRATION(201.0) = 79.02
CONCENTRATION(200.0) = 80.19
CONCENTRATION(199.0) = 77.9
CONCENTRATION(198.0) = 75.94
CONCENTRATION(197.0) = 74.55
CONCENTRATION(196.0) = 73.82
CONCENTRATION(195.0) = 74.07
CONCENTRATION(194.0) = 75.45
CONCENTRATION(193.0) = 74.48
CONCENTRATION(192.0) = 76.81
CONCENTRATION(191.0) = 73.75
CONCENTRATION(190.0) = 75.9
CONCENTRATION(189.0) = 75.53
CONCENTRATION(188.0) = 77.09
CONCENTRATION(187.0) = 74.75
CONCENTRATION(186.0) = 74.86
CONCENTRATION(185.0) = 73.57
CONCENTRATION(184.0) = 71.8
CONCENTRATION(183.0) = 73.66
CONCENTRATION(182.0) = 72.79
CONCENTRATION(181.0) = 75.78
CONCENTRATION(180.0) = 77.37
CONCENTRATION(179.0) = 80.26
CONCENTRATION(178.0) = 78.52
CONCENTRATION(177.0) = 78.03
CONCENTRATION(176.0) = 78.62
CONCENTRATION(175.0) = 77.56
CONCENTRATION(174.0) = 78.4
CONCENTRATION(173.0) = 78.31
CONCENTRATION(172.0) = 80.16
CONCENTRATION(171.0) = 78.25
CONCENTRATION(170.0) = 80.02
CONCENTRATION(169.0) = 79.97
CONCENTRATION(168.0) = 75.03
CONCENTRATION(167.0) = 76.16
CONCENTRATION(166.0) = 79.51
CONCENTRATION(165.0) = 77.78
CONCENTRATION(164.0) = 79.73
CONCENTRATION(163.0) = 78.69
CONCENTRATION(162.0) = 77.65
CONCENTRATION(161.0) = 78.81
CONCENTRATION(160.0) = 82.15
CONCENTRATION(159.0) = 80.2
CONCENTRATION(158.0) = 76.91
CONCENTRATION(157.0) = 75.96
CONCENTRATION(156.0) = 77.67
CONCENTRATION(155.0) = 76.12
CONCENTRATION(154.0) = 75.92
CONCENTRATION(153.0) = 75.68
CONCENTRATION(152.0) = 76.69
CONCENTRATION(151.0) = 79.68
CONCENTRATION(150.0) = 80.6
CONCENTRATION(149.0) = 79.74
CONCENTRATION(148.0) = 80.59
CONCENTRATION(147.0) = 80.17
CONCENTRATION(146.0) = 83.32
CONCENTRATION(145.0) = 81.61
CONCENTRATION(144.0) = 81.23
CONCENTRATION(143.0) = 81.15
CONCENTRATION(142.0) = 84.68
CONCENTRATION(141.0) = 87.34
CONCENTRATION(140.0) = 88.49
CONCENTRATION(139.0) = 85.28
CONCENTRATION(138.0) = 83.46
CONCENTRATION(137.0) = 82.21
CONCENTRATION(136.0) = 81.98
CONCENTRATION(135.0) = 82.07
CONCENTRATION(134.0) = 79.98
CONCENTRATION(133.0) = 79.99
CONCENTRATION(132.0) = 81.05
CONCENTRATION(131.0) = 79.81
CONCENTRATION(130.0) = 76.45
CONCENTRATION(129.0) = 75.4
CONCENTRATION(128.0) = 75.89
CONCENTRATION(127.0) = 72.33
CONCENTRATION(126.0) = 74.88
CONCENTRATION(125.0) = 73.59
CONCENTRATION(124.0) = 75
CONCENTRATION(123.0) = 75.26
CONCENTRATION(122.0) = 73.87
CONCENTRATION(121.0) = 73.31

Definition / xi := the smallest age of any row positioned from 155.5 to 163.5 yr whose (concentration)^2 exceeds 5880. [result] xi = 156.0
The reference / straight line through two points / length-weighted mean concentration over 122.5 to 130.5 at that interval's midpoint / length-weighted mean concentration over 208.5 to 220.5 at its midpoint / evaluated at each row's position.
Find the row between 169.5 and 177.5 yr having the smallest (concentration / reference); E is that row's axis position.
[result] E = 175.0 yr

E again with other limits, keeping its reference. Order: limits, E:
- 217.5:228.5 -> 228.0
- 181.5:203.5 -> 184.0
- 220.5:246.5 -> 234.0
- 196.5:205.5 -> 197.0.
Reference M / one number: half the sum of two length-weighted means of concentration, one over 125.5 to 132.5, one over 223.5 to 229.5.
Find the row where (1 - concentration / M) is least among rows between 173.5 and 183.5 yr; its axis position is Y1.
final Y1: 179.0 yr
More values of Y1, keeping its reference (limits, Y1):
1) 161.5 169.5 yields 169.0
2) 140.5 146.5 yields 141.0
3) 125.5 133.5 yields 132.0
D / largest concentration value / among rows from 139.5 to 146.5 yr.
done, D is 88.49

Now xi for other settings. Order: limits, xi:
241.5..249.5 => 242.0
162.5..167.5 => 163.0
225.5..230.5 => 226.0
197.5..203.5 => 199.0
